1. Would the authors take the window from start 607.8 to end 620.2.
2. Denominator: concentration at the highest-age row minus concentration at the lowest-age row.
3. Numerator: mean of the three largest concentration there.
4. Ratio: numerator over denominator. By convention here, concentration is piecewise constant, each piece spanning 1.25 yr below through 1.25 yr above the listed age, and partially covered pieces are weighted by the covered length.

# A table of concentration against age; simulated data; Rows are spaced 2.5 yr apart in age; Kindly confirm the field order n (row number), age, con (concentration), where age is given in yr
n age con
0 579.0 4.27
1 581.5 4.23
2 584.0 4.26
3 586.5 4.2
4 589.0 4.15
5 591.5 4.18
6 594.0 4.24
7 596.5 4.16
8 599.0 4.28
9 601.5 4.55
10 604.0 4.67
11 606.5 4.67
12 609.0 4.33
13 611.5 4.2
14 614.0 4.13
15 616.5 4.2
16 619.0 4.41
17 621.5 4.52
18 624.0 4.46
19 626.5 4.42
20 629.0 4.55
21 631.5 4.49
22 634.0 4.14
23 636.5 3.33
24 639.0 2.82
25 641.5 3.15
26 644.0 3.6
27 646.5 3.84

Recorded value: 54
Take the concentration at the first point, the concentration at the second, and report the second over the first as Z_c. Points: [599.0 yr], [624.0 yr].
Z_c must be 1.04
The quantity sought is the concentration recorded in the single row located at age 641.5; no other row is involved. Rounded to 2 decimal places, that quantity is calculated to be 3.15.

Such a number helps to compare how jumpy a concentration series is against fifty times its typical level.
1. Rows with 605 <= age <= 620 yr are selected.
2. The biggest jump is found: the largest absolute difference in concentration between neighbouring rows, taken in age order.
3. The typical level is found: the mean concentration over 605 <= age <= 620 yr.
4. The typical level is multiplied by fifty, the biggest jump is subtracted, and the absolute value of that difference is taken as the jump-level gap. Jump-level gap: 216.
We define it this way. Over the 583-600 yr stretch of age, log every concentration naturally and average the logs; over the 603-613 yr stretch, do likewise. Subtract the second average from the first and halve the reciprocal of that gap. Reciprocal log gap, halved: -9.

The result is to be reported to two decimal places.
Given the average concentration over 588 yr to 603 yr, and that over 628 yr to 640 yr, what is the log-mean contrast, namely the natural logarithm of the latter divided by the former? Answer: -0.10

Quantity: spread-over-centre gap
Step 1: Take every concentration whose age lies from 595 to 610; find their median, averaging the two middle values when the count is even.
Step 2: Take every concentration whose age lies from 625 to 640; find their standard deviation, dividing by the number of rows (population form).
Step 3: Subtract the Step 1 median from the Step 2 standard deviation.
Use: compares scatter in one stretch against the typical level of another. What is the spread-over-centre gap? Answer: -3.79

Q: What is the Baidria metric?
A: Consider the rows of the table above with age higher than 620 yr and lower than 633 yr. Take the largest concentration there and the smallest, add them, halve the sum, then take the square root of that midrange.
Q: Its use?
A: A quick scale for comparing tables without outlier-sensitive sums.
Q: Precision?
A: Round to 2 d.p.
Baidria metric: 2.12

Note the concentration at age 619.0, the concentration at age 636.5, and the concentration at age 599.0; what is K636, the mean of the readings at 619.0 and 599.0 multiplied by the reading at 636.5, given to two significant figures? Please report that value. 14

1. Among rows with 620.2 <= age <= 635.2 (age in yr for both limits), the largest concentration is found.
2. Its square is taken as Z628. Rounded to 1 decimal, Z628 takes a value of 20.7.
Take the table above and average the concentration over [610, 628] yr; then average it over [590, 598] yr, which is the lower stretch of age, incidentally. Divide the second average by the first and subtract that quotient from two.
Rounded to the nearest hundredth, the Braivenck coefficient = 1.03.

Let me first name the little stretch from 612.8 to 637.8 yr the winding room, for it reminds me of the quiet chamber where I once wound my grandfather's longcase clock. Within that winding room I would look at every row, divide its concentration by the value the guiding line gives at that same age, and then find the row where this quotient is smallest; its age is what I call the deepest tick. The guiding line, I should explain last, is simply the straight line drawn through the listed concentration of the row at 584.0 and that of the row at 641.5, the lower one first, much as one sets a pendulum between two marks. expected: 636.5 yr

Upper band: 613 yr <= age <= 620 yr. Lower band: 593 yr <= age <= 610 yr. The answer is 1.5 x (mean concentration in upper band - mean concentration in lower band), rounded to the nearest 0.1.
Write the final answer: -0.3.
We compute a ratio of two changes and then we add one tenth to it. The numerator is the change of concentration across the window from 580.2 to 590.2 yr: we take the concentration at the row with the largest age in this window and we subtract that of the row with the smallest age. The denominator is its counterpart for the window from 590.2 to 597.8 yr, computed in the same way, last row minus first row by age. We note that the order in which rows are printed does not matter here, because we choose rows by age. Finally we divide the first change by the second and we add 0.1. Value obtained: 4.1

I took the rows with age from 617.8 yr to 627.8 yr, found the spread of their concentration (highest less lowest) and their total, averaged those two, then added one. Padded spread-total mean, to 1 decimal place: 10.0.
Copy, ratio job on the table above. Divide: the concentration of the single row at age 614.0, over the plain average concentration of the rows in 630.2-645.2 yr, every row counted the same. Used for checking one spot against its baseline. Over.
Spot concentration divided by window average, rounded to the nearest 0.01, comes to 1.15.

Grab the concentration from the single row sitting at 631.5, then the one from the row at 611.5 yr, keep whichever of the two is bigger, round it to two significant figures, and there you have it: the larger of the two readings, 4.5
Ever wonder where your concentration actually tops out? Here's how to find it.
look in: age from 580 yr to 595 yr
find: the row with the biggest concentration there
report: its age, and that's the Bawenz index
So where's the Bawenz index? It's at 584.0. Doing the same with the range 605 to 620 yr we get 606.5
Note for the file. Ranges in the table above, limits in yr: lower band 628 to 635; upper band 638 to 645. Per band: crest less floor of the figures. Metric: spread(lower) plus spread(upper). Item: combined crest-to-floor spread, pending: 1.2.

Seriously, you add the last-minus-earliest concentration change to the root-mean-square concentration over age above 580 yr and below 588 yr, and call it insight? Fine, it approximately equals 4.20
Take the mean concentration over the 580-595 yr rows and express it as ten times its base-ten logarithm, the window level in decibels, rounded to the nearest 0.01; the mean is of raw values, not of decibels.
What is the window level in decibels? 6.24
